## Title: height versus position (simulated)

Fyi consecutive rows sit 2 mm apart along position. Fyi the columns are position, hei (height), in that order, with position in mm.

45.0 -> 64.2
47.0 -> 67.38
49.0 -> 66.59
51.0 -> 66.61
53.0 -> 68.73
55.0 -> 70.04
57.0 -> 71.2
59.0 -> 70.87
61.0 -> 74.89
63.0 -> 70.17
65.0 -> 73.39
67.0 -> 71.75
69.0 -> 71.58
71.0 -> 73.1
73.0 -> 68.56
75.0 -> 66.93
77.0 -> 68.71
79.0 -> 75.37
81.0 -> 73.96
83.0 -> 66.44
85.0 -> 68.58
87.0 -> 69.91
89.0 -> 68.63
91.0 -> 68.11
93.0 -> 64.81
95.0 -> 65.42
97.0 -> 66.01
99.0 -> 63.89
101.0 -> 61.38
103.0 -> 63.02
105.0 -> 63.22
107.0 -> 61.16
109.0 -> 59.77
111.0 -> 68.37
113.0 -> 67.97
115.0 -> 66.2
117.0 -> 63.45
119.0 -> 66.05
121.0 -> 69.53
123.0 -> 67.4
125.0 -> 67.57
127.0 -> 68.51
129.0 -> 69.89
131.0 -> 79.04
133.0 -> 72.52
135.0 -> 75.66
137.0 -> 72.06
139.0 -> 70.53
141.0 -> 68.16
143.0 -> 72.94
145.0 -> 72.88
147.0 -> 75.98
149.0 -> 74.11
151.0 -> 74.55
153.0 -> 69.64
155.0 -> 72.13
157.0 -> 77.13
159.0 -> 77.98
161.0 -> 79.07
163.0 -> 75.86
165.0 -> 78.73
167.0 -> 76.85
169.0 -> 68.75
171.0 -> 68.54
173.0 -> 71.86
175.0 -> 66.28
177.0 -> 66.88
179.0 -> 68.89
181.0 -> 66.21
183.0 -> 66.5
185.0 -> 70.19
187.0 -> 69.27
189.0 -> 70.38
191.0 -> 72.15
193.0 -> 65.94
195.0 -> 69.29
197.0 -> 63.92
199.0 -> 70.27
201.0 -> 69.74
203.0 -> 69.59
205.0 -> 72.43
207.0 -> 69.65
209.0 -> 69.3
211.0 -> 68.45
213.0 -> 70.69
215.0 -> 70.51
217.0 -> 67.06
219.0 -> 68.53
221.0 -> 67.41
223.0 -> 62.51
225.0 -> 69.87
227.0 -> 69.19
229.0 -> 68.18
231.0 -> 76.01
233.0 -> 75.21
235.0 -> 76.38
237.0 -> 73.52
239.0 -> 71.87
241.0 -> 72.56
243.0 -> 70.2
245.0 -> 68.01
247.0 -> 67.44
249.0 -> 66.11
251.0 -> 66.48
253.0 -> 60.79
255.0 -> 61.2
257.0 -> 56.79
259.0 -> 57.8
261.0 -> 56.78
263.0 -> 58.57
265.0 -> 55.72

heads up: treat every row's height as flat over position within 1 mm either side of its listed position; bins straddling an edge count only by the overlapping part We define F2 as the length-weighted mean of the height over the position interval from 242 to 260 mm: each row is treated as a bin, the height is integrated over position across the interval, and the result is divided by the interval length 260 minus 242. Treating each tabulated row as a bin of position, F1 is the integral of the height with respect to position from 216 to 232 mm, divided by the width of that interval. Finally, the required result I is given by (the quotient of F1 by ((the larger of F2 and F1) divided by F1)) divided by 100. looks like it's 0.69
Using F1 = 69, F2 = 64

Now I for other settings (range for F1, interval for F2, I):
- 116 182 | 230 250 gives 0.72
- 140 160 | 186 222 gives 0.74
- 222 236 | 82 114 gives 0.71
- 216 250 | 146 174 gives 0.66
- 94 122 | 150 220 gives 0.59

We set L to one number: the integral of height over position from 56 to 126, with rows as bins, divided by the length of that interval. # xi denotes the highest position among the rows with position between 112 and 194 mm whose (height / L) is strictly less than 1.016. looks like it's 193.0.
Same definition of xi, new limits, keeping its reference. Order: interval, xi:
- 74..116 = 115.0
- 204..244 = 229.0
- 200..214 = 211.0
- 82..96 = 95.0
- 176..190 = 183.0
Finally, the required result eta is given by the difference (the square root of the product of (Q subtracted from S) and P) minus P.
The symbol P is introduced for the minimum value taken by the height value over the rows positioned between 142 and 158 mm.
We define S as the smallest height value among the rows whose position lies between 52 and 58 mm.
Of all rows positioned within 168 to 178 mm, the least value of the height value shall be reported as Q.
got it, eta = -57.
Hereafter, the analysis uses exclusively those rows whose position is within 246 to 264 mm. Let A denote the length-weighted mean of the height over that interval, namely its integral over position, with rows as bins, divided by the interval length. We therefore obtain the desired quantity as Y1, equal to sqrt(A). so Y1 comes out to 7.83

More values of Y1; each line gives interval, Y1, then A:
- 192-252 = 8.34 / 70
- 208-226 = 8.26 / 68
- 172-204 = 8.28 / 69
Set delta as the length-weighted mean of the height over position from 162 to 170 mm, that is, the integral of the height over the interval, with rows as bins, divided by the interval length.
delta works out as 75.0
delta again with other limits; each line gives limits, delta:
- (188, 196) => 69.4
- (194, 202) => 68.3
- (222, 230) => 67.4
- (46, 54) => 67.3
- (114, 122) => 66.3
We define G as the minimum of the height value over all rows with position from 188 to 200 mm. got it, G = 63.92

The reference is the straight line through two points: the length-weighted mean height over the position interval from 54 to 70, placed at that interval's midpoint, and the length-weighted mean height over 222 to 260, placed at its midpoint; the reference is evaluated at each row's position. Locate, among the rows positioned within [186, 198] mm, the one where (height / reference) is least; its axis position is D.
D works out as 197.0 mm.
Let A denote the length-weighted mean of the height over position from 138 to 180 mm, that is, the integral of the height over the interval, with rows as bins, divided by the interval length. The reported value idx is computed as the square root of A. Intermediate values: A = 72.7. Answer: 8.529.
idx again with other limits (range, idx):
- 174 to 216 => 8.300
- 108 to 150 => 8.363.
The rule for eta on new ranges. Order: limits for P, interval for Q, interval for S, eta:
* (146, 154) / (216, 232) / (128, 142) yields -50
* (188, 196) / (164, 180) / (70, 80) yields -59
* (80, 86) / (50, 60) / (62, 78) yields -62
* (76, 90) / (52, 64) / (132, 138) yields -52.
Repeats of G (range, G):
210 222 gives 67.06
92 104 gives 61.38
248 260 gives 56.79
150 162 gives 69.64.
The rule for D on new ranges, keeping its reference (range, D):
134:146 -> 141.0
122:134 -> 123.0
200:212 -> 211.0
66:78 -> 75.0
